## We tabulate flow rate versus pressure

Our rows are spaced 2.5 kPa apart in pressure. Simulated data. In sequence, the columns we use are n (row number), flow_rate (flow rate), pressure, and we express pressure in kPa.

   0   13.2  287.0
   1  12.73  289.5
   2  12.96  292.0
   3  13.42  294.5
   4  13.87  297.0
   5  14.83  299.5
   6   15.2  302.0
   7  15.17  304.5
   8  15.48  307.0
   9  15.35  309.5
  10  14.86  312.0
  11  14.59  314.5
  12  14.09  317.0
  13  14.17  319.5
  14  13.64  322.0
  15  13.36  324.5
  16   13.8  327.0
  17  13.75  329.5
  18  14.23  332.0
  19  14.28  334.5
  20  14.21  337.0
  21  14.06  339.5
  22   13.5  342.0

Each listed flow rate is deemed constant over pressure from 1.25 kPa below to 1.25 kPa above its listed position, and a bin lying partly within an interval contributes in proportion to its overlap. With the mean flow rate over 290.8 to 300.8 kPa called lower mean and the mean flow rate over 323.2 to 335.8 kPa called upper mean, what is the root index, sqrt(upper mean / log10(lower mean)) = 3.49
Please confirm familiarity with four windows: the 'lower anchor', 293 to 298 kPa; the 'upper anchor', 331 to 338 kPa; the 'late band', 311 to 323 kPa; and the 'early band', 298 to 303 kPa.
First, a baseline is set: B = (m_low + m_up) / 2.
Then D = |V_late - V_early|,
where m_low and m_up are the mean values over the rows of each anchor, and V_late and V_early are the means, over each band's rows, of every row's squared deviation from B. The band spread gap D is 0.9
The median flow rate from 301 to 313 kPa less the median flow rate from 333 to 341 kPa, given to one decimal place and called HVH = 1.0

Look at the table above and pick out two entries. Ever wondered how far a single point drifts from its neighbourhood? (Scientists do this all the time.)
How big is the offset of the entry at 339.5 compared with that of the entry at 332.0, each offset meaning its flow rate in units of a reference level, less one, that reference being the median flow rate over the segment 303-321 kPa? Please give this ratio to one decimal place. 1.3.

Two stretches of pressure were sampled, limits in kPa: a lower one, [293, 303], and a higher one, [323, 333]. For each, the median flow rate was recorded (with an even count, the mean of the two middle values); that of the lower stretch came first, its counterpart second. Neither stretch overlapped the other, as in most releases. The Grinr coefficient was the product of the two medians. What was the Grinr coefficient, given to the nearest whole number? 198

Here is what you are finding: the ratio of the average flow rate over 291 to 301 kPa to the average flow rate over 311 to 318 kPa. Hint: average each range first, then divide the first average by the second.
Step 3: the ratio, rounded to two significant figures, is 0.95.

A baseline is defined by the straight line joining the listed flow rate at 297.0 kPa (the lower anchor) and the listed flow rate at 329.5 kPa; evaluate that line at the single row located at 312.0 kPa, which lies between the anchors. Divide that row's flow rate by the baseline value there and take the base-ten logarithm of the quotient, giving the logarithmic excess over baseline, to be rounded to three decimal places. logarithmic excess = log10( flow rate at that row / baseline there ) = 0.032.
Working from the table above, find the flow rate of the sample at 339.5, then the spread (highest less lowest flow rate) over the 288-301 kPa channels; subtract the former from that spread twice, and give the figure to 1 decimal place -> -26.0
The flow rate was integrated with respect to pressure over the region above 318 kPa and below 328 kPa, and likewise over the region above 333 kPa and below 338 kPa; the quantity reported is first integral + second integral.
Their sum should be 209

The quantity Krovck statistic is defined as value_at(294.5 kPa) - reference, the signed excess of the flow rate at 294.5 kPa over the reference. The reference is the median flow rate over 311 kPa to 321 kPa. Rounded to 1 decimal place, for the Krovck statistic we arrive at -1.0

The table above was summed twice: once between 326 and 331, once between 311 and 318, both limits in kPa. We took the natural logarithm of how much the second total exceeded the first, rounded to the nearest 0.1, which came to 2.8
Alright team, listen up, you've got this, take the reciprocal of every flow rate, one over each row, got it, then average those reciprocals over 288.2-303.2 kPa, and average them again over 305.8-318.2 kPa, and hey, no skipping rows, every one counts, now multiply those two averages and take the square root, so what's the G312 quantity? 0.0699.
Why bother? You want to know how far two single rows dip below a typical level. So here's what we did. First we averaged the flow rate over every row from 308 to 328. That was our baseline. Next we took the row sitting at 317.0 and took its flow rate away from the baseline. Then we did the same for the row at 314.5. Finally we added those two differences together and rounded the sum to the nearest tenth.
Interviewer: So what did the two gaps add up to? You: -0.2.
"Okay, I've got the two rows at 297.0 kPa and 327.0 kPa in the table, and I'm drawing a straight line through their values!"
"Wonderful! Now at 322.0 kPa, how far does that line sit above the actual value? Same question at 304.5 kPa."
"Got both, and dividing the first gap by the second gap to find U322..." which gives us -0.13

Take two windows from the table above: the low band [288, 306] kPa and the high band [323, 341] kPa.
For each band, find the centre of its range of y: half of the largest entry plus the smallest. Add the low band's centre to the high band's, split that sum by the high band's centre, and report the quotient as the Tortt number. 2.01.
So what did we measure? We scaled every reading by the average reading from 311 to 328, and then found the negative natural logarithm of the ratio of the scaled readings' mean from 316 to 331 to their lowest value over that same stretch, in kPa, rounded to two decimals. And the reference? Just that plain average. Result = -0.03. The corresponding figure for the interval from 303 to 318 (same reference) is -0.06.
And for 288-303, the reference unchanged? -0.08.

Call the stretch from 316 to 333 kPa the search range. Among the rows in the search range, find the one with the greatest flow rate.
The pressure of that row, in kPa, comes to 332.0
